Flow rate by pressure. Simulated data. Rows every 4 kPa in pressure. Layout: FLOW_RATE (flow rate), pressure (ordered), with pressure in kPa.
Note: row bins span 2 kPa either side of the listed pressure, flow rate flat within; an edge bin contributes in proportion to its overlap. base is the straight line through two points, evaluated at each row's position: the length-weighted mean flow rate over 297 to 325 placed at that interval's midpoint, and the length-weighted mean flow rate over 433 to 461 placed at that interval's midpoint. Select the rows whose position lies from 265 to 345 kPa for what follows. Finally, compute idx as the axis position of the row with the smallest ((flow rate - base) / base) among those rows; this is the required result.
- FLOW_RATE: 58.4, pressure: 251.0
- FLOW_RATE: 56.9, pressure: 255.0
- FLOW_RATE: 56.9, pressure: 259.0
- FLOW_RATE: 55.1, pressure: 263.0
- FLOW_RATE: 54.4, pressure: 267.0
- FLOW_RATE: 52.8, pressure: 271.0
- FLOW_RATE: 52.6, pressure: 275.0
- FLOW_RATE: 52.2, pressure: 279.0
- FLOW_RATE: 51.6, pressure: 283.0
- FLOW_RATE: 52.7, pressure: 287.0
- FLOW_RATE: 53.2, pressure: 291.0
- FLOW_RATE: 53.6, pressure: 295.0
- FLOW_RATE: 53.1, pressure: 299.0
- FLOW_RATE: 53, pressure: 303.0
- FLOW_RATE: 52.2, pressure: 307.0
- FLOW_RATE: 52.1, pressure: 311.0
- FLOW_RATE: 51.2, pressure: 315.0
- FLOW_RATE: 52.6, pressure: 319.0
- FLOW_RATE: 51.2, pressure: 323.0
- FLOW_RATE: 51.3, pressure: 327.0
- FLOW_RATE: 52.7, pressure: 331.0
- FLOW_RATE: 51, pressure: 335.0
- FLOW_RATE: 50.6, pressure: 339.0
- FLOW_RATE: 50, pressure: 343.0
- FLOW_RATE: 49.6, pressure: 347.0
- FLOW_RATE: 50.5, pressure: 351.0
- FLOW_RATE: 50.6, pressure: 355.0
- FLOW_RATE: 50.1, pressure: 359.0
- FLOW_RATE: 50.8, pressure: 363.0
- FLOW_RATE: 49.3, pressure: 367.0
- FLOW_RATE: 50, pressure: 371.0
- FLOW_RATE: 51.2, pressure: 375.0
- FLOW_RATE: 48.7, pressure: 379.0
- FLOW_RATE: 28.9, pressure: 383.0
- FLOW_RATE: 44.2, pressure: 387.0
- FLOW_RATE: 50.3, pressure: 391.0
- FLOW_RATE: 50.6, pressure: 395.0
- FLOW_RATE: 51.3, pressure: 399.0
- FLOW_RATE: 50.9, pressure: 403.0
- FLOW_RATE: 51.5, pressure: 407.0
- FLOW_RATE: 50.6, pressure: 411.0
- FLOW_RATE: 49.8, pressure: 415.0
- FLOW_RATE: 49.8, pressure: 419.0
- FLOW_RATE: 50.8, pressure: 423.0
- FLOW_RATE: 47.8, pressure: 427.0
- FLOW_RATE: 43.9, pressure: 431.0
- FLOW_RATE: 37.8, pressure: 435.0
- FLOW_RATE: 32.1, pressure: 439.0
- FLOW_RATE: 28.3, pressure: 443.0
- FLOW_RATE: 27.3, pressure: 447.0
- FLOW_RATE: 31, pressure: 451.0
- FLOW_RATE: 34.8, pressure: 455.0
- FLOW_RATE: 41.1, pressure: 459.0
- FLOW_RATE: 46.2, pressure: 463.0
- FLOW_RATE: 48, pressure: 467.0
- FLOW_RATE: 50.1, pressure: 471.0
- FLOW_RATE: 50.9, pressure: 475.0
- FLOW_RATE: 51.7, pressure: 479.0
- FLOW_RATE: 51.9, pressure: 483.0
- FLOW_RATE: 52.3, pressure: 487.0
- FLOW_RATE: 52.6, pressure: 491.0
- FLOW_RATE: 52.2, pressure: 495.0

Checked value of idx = 271.0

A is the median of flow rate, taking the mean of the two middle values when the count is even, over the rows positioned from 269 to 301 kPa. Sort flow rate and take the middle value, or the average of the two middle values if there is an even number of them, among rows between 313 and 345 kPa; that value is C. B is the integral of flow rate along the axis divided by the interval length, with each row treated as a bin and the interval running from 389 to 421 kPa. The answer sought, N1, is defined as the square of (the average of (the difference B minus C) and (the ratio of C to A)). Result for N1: 0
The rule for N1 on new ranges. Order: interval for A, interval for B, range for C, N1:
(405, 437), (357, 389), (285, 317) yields 7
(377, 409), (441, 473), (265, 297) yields 45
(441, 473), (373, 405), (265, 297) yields 5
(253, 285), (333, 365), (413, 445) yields 7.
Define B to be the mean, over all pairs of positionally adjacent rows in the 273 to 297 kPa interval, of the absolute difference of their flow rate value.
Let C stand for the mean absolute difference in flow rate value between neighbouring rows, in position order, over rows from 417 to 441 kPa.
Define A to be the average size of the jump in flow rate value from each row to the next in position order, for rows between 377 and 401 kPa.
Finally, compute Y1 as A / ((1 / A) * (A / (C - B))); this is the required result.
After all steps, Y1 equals 28.2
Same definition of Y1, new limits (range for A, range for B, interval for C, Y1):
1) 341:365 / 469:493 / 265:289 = 0.1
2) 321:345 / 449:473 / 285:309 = -2.8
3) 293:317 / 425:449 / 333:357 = -1.7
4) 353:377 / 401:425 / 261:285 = 0.0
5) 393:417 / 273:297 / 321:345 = 0.2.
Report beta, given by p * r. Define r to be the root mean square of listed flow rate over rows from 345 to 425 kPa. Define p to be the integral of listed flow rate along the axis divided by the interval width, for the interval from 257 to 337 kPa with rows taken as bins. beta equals 2597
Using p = 53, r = 49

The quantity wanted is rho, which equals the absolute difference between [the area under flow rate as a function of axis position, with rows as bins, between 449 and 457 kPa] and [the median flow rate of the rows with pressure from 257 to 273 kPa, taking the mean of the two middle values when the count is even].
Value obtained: 208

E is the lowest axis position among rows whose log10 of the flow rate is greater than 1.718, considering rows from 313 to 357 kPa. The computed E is 319.0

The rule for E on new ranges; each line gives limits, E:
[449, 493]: 487.0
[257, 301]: 259.0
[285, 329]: 287.0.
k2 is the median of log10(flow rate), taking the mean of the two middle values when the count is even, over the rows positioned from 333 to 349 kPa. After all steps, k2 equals 1.70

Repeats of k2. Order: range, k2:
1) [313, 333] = 1.71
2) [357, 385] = 1.70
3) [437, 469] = 1.52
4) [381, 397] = 1.67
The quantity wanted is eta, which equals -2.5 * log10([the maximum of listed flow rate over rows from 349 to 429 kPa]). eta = -4.28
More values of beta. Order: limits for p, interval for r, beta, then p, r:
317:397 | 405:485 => 2194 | 49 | 45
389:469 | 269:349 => 2271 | 44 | 52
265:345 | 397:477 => 2323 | 52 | 44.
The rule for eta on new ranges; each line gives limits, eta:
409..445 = -4.26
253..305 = -4.39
